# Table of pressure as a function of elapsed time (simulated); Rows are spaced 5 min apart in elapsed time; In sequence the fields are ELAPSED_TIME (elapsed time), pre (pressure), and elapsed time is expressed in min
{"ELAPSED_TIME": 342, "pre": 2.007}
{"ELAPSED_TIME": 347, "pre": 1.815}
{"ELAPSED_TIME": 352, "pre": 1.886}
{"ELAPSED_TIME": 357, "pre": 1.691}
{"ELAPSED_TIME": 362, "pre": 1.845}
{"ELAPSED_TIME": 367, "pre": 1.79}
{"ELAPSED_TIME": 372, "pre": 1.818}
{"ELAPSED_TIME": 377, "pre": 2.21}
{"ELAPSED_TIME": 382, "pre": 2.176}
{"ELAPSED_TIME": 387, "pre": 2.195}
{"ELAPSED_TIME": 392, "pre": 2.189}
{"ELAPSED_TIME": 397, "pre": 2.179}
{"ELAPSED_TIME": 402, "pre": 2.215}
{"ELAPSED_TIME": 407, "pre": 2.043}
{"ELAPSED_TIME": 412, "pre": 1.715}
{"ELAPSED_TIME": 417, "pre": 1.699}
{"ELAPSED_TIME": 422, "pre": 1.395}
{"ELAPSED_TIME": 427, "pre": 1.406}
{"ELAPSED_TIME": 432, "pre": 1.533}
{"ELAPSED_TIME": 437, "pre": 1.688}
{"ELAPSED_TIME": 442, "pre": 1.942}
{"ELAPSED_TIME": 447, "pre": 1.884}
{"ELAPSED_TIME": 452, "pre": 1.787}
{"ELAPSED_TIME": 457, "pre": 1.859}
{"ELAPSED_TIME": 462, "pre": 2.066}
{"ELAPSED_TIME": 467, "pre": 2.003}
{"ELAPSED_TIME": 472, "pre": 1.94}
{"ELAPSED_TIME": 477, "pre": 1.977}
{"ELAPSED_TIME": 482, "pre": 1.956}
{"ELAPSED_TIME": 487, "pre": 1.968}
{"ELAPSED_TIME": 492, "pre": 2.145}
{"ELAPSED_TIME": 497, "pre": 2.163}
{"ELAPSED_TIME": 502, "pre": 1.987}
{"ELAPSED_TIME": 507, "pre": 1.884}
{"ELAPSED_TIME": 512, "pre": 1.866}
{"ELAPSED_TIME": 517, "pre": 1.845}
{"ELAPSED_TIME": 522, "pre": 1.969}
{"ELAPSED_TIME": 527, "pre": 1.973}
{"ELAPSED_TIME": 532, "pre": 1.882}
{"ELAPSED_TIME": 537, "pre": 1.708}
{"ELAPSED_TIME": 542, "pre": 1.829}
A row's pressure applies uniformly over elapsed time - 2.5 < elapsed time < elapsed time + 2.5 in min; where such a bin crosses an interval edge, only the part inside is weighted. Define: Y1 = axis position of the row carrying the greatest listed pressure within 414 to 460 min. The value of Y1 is 442 min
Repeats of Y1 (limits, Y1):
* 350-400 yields 377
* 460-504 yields 497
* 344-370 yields 352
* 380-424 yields 402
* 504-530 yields 527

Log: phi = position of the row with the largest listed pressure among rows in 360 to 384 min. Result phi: 377 min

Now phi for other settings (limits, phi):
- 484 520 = 497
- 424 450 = 442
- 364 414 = 402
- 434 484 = 462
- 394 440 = 402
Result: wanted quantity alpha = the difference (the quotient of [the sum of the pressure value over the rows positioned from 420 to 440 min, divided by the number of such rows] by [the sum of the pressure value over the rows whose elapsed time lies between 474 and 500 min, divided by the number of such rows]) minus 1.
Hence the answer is -0.26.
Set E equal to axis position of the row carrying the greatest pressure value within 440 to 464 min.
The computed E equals 462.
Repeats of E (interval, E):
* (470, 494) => 492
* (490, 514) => 497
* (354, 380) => 377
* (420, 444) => 442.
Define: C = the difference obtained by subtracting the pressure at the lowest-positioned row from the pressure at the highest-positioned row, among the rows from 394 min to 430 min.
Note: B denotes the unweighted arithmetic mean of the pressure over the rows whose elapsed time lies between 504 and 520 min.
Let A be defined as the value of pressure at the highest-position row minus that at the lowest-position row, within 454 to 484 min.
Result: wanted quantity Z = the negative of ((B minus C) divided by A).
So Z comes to -27.2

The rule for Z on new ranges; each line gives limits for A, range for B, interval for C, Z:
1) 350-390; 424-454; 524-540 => -6.4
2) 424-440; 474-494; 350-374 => -7.4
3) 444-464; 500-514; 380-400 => -10.5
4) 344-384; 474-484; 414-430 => -6.3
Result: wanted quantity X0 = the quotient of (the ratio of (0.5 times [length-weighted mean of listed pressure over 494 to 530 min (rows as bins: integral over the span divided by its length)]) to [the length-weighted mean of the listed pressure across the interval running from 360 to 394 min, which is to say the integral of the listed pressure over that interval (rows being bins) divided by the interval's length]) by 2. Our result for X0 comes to 0.24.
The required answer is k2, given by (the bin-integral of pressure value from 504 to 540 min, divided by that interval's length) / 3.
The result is 0.63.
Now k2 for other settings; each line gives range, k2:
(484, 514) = 0.67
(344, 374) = 0.60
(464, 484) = 0.66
